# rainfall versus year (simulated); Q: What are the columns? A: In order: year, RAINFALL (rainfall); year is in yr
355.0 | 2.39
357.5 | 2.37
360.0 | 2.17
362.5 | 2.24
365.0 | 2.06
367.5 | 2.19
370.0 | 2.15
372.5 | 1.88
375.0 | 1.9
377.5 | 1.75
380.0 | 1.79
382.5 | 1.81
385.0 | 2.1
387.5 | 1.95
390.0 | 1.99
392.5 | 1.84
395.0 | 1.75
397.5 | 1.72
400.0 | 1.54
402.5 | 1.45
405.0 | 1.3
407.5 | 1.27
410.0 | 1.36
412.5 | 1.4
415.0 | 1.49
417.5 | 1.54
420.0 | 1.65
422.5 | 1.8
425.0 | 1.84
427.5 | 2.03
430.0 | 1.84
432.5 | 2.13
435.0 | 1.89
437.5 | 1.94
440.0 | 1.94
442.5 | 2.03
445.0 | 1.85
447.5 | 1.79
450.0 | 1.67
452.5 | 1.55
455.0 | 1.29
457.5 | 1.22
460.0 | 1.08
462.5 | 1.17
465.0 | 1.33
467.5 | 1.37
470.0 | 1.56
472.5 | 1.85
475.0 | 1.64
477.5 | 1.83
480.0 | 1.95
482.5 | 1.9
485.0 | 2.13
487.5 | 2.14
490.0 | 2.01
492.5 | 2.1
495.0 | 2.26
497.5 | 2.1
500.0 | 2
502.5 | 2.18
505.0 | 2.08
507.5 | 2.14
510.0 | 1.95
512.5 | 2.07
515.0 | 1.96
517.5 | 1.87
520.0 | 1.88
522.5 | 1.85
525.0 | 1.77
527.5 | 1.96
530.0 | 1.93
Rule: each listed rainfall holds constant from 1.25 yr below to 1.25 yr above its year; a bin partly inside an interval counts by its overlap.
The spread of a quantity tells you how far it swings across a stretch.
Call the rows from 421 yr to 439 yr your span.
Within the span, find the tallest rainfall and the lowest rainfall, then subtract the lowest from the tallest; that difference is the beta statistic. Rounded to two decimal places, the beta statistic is 0.33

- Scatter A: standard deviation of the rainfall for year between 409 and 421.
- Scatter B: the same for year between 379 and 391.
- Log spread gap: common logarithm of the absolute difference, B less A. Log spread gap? -1.9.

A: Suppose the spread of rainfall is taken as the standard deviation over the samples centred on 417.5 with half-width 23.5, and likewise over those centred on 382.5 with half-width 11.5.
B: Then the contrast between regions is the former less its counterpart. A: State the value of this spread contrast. 0.15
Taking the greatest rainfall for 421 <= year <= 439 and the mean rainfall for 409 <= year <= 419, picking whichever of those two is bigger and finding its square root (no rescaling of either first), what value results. 1.46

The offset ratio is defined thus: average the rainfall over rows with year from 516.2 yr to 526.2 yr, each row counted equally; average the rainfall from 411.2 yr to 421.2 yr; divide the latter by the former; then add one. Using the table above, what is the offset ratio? 1.82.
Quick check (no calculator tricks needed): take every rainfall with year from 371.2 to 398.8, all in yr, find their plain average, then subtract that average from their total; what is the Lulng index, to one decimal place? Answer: 18.6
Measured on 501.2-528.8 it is 19.7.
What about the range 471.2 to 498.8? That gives 19.9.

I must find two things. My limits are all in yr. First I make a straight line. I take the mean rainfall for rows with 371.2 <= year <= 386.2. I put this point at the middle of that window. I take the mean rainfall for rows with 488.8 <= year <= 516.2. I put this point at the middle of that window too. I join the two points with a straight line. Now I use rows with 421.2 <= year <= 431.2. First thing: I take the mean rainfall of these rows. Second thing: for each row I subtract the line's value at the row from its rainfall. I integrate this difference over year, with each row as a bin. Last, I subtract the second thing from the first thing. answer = 2.6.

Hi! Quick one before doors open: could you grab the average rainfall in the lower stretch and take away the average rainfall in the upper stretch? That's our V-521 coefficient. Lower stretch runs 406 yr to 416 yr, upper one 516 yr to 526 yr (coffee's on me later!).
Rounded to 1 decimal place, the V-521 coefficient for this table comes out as -0.5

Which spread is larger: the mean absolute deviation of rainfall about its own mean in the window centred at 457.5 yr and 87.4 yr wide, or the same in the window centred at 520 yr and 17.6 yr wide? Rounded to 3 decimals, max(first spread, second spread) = 0.253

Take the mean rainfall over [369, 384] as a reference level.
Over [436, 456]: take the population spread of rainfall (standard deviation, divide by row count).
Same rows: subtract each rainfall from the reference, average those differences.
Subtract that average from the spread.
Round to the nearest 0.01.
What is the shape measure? 0.11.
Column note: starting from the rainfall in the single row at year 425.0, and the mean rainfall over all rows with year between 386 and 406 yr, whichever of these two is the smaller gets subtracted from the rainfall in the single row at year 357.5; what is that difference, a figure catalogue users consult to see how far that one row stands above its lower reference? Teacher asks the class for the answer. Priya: 0.7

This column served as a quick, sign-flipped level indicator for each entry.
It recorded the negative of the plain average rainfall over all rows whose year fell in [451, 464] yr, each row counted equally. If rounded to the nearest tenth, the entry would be -1.3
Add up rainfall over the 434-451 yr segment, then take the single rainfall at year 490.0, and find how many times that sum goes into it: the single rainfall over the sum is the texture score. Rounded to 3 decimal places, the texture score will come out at 0.153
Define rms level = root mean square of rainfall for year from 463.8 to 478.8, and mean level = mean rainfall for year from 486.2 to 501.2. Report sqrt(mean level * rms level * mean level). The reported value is 2.67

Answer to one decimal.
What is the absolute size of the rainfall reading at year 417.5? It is 1.5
